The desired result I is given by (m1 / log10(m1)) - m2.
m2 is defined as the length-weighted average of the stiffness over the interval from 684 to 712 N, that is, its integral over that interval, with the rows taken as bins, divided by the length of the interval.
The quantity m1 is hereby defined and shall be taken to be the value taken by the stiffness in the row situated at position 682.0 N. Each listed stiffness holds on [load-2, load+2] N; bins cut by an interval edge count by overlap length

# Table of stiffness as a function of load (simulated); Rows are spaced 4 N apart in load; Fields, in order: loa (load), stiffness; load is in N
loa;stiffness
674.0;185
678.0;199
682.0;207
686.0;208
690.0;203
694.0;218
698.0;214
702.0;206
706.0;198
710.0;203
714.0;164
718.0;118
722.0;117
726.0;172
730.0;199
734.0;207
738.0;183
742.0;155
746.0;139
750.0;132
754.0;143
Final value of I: -118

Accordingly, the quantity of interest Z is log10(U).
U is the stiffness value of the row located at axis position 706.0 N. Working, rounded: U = 198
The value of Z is 2.30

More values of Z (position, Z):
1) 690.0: 2.31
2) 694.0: 2.34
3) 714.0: 2.21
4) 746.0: 2.14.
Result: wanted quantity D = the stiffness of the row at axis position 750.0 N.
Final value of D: 132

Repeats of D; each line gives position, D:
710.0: 203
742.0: 155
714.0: 164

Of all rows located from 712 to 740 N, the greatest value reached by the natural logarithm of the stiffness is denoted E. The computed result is 5.33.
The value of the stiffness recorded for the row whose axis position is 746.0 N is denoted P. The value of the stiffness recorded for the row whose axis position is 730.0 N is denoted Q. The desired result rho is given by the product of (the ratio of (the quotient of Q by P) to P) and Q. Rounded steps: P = 139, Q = 199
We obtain 2.0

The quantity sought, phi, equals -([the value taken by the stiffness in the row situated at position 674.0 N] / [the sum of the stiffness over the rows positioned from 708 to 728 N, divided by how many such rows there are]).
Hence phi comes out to -1.2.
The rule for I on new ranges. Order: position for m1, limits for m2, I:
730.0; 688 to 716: -114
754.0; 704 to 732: -101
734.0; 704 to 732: -78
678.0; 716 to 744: -78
